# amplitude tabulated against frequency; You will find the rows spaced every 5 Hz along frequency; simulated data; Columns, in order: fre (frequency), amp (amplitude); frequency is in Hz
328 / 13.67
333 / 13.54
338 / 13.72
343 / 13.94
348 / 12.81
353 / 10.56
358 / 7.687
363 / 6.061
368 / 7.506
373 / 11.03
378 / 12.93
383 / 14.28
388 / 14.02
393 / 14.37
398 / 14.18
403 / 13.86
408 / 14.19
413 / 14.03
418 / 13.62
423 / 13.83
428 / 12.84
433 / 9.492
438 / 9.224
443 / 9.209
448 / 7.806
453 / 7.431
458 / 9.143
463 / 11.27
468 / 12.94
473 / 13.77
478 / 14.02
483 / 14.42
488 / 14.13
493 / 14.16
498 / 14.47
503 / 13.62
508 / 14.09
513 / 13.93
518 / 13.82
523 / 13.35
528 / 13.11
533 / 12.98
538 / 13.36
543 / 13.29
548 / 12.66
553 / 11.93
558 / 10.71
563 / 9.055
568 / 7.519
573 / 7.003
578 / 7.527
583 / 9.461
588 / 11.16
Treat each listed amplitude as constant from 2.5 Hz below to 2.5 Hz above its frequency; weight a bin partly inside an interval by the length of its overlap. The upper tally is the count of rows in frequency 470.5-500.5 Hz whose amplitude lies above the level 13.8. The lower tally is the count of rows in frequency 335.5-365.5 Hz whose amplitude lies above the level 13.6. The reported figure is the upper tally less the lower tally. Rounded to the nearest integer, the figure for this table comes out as 3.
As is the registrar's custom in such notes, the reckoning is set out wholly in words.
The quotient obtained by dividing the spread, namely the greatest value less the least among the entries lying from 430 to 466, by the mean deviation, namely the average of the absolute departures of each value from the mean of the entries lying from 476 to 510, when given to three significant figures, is 20.4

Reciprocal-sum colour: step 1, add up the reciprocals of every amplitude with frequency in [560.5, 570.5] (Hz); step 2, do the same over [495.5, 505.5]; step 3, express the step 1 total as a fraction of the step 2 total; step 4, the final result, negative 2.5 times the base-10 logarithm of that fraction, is -0.58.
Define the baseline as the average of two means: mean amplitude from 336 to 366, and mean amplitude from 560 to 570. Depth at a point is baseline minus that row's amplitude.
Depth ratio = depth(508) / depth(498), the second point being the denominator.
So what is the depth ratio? 0.92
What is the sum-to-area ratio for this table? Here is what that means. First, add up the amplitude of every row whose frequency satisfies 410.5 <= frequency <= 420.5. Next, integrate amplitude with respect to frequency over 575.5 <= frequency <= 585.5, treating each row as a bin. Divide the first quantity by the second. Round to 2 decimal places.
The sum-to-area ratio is 0.33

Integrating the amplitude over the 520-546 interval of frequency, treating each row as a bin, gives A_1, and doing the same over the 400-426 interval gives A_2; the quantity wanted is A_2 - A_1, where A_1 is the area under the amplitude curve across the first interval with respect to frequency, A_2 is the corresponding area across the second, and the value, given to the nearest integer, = 17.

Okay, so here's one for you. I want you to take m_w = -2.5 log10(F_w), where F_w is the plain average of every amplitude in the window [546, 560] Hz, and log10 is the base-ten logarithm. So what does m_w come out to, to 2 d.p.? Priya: -2.68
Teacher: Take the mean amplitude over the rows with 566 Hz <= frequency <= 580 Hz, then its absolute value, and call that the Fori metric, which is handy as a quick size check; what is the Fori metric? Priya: 7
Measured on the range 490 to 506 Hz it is 14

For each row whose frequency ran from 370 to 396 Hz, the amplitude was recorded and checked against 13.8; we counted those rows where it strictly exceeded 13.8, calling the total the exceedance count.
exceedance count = 3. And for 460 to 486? 2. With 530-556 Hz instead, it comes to 0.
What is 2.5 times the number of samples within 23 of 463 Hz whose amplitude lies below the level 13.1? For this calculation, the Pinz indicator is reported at 15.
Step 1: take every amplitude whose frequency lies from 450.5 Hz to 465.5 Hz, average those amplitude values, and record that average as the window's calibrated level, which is 9.3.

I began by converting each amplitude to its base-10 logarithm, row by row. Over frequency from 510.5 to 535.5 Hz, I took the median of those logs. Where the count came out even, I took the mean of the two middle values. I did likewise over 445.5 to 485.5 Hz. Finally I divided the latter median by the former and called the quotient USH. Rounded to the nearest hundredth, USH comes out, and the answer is 0.96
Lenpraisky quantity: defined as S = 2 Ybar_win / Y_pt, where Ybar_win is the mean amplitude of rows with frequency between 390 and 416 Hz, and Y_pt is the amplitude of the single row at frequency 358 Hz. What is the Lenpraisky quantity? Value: 3.7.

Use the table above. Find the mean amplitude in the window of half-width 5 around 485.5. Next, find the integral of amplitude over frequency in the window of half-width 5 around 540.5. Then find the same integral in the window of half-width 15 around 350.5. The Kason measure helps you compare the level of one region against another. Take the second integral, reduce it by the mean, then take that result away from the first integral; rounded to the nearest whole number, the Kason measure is -176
